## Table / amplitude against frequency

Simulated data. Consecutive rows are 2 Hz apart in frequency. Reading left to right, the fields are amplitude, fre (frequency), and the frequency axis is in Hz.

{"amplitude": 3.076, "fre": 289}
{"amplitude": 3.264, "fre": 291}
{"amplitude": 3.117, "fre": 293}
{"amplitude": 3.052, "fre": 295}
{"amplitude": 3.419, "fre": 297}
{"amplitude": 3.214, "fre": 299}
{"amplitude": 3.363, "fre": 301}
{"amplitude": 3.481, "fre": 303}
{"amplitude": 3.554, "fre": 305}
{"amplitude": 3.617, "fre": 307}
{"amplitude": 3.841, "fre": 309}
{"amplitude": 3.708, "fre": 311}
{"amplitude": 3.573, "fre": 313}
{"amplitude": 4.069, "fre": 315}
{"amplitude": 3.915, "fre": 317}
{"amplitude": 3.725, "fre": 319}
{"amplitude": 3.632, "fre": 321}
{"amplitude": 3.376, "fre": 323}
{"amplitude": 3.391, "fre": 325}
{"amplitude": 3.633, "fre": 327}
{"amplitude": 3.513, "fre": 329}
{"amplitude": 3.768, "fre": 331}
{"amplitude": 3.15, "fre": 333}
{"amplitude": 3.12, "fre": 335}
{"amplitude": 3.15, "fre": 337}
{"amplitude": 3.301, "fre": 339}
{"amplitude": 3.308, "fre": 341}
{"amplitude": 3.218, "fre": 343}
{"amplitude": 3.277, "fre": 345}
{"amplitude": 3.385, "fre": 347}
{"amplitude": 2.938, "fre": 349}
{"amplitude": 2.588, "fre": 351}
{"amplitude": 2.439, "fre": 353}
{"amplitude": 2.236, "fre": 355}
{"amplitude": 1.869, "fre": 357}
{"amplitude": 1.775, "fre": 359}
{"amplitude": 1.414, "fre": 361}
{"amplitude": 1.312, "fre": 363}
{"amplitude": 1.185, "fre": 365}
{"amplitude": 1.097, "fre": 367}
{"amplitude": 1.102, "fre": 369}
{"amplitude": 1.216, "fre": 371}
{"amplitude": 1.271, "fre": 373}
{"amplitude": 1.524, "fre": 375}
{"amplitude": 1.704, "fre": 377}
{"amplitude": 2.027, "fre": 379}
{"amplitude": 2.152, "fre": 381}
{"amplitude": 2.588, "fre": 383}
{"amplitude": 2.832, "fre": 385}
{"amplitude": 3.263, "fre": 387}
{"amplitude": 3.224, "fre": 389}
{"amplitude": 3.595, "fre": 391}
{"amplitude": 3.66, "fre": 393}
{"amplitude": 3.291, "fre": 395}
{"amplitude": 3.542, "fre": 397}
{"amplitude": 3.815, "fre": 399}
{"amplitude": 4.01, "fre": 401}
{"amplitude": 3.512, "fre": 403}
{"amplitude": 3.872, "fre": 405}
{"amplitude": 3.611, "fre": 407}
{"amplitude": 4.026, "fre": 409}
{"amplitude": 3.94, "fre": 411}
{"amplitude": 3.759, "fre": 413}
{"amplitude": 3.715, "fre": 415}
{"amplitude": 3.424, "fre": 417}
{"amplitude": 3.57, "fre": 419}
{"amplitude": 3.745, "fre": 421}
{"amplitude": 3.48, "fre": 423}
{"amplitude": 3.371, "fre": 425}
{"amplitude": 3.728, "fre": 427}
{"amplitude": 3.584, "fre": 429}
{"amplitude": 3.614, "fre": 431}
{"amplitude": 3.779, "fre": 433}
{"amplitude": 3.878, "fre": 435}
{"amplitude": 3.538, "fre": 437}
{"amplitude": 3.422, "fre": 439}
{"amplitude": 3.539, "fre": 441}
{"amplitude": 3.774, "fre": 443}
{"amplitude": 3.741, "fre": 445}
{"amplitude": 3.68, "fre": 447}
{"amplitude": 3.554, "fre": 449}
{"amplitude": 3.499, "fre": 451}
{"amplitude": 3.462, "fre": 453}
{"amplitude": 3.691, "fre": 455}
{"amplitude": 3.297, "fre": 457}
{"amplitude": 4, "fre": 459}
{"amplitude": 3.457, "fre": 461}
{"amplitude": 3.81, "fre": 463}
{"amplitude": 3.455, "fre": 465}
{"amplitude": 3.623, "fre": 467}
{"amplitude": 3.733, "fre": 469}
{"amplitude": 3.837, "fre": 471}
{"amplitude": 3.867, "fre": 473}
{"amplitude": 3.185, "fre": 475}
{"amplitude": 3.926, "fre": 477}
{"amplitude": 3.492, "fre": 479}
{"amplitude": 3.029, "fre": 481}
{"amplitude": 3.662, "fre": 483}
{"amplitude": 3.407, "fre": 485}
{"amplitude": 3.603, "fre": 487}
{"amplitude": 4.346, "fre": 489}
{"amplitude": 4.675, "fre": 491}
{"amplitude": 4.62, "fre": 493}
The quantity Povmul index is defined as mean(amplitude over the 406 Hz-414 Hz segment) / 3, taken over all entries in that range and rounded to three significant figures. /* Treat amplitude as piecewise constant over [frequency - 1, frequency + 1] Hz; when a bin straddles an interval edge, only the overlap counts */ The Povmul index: 1.28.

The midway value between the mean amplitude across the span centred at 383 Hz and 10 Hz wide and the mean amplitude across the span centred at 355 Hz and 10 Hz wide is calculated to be 2.4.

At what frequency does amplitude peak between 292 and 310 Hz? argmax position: 309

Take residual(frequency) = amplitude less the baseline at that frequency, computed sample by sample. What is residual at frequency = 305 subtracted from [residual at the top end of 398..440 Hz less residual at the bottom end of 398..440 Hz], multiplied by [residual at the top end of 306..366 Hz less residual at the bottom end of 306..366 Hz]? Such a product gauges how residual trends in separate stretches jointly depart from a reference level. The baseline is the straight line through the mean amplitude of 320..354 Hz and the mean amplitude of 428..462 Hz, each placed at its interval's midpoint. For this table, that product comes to 2.5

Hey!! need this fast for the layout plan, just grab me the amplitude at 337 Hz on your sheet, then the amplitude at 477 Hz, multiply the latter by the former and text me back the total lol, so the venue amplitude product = 12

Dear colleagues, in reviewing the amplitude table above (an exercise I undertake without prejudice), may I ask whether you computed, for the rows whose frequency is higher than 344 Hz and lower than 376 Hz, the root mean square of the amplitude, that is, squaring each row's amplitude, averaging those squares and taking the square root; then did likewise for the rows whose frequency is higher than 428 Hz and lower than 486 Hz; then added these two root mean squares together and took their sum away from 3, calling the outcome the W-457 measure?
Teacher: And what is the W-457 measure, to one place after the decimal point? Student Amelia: -2.7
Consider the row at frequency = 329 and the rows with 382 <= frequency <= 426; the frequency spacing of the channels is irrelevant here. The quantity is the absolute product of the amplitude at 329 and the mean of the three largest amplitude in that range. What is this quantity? 14.0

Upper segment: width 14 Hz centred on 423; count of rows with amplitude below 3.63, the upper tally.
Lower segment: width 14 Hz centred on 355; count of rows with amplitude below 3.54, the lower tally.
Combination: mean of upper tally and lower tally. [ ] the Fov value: 6.0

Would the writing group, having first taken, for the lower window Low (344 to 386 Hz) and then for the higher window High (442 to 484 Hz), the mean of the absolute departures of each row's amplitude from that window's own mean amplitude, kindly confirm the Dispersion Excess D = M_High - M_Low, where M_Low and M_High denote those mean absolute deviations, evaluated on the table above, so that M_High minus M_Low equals -0.4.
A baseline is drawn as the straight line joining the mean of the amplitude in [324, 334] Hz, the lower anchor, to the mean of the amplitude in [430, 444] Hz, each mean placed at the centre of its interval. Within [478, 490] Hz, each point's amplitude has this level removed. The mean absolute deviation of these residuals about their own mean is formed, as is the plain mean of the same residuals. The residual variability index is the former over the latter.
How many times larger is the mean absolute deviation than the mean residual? -2.2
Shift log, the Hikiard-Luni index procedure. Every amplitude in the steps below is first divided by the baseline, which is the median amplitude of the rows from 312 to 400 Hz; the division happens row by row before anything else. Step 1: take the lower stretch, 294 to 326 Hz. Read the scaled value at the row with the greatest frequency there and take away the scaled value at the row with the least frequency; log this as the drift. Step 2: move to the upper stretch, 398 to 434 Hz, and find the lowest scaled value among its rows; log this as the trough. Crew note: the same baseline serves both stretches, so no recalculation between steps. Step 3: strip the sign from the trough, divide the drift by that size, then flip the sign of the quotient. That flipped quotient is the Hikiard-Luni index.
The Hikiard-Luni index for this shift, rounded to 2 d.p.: -0.10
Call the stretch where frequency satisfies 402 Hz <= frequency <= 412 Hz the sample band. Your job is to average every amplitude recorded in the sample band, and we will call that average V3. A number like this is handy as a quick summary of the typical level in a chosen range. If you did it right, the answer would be 3.79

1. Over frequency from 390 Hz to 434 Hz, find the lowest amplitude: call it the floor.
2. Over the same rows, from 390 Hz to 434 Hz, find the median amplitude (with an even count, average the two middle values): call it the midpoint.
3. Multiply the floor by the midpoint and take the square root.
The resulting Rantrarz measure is 3.5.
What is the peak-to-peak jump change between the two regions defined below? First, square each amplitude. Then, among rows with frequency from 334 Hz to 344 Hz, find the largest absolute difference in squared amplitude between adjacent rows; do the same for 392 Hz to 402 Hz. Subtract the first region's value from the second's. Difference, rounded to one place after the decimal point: 1.6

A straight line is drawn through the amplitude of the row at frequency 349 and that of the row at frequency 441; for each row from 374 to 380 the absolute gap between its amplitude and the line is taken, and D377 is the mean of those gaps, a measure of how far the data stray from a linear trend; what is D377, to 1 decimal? 1.4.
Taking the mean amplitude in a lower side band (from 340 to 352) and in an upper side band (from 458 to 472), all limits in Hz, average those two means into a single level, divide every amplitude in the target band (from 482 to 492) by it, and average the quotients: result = 1.15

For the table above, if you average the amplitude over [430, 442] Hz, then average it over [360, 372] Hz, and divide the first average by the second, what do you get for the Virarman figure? 2.97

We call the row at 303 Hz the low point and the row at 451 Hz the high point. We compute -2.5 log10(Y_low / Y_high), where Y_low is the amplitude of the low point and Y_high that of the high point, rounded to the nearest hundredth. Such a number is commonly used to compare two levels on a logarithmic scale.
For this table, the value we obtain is 0.01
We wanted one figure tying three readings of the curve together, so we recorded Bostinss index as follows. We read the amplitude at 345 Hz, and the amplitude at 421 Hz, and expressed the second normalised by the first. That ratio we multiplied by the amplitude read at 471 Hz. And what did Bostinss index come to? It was 4.38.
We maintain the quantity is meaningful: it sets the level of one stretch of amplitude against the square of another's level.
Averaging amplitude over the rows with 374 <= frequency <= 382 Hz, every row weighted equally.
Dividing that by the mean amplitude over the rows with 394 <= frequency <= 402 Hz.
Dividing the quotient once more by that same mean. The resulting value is 0.14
